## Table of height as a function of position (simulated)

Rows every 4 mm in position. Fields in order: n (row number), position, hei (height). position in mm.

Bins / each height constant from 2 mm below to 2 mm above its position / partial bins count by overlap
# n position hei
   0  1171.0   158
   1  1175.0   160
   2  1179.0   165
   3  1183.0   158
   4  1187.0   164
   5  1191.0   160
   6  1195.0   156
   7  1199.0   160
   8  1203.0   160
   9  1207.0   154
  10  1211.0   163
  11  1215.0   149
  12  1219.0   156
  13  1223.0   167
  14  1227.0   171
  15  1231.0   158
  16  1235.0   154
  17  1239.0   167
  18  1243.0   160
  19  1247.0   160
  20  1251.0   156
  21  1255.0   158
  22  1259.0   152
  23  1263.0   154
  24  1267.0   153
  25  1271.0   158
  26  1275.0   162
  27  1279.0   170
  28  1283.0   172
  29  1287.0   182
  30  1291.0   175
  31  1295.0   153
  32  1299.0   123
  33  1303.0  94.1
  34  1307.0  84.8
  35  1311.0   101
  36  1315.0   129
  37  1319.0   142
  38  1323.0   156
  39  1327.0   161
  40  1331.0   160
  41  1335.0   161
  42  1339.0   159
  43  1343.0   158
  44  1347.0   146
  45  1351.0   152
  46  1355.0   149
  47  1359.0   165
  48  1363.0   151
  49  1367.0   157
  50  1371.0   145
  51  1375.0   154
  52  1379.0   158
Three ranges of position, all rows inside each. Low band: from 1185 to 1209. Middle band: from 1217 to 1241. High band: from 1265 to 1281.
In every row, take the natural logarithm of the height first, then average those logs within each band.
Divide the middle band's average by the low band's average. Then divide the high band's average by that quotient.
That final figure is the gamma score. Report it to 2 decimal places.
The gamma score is 5.06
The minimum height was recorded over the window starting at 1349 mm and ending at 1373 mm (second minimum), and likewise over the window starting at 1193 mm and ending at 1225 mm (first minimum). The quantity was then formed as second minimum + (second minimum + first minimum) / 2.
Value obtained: 292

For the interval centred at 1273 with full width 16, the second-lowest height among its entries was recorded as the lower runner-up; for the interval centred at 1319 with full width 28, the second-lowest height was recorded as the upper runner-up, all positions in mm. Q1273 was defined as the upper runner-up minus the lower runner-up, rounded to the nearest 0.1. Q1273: -57.0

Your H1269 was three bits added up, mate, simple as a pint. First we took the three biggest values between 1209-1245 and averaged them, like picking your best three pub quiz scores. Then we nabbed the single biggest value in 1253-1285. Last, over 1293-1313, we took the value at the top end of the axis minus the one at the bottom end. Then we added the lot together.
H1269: 288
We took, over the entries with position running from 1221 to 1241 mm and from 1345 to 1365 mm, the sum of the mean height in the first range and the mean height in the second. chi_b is 316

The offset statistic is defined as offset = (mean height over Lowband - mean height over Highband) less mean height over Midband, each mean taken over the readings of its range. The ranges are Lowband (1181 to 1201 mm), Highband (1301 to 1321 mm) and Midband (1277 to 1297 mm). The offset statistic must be -121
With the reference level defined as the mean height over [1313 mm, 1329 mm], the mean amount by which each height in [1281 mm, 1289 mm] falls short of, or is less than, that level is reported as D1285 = -30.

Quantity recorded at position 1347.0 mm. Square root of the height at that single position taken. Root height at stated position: 12.1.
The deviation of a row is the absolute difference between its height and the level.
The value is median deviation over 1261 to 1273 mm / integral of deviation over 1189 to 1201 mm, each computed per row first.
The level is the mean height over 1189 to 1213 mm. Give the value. 0.23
